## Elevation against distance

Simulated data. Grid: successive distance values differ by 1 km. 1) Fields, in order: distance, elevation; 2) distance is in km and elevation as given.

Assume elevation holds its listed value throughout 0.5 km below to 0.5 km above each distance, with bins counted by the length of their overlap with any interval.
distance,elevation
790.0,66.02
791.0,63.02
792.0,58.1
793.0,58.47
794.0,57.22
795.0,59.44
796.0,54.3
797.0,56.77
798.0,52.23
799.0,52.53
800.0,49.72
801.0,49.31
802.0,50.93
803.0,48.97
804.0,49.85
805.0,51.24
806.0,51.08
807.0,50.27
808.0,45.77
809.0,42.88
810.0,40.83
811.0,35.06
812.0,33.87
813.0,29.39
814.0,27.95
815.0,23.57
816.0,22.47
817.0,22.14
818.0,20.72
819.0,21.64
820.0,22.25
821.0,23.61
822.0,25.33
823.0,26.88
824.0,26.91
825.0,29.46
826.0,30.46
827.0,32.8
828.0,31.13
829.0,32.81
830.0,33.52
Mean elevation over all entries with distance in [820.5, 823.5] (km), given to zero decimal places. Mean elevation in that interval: 25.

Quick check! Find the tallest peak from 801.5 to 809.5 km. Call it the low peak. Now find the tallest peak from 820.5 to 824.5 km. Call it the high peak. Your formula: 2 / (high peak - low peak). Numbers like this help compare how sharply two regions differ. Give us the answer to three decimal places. -0.082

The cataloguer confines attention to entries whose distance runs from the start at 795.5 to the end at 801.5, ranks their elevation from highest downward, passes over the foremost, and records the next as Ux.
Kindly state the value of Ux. 54.3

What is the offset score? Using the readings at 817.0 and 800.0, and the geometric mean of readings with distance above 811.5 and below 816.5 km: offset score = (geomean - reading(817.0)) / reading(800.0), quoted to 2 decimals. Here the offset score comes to 0.10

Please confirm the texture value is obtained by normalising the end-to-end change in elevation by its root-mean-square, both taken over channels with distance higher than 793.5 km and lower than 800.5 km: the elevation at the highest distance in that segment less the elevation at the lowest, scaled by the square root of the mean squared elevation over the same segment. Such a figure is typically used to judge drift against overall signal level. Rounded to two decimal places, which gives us -0.14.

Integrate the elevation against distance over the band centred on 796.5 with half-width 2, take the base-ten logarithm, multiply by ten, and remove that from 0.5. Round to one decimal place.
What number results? -23.0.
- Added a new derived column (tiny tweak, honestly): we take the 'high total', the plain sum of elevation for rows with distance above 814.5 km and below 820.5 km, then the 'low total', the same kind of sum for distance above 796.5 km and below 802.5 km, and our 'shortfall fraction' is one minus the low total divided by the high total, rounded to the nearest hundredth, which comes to -1.35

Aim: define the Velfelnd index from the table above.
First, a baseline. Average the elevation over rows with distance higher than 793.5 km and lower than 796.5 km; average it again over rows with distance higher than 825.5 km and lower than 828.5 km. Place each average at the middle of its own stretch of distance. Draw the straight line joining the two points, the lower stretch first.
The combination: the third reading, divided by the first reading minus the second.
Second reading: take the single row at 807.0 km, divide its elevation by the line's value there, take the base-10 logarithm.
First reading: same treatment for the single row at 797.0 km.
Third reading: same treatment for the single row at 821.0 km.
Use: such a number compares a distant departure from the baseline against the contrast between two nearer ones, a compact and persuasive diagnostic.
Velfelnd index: 12.7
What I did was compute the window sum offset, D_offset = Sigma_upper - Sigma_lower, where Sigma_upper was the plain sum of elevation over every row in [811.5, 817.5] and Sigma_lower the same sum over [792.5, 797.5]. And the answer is -127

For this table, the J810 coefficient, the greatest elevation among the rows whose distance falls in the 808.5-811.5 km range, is 42.88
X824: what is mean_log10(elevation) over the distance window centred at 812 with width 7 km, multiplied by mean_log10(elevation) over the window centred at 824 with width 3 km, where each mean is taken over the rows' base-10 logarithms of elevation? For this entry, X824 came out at 2.19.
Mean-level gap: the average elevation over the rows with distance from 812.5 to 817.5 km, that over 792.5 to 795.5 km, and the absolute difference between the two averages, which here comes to 33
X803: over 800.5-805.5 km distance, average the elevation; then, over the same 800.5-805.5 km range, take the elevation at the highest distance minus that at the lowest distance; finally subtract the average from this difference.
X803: -48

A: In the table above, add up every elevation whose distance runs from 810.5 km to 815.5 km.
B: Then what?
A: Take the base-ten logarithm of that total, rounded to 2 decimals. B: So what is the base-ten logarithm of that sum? 2.18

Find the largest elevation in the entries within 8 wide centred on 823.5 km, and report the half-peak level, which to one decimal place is 16.4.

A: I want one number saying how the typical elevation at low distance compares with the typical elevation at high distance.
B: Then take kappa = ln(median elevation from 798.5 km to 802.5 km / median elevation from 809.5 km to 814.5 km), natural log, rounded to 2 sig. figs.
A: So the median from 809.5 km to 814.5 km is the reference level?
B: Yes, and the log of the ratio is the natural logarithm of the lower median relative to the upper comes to 0.40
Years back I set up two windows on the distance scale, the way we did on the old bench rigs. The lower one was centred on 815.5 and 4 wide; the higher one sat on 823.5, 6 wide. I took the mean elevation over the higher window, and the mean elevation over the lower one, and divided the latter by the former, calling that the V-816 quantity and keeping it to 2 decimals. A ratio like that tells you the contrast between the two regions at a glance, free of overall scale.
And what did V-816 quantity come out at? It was 0.89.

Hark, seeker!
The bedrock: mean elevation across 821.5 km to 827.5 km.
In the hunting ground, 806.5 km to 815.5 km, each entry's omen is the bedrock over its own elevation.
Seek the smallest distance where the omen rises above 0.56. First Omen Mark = 807.0 km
